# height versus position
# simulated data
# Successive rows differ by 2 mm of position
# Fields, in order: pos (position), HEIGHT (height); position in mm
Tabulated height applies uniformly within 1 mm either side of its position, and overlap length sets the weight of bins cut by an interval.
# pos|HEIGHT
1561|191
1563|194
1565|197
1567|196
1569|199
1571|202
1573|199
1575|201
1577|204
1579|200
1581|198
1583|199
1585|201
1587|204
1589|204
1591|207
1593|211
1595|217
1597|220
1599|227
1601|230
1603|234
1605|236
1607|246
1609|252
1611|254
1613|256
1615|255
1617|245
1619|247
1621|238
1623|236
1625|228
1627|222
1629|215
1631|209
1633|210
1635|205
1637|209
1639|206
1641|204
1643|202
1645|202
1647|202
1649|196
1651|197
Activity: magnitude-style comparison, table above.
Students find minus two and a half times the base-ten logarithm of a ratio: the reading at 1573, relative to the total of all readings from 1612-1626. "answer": 2.33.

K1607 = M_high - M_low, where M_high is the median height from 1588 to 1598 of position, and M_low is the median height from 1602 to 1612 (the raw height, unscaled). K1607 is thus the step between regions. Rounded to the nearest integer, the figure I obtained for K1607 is -35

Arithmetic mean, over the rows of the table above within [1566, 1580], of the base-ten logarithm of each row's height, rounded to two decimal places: 2.30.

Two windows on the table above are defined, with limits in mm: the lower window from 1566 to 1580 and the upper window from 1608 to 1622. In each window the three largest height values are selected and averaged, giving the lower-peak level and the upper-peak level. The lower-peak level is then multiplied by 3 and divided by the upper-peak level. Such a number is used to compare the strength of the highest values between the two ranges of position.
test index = 2.4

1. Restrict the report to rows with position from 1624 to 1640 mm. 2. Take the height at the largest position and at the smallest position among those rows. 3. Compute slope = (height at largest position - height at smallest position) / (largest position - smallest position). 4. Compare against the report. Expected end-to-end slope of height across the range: -2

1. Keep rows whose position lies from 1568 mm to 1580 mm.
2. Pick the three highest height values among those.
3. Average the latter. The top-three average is 202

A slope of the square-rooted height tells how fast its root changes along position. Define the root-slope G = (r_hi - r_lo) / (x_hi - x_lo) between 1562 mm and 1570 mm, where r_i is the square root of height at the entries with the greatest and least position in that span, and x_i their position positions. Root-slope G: 0.030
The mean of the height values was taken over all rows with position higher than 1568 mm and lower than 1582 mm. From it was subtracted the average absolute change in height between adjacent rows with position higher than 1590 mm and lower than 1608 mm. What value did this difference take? 196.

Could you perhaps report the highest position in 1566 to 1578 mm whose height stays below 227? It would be 1577 mm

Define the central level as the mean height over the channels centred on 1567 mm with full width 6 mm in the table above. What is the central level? 197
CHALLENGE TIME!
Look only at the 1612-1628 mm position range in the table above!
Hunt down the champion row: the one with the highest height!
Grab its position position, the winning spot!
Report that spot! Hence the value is 1613 mm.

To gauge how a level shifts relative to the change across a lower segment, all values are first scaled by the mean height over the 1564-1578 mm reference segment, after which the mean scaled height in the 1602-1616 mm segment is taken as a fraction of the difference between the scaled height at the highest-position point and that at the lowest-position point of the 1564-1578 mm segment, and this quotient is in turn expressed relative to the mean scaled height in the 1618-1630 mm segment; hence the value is 31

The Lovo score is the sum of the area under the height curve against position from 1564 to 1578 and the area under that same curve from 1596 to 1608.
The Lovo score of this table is 5582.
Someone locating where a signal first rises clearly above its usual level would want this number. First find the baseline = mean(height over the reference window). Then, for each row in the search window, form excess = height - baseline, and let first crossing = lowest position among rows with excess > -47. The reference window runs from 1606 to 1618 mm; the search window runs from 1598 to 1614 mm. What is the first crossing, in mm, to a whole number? 1599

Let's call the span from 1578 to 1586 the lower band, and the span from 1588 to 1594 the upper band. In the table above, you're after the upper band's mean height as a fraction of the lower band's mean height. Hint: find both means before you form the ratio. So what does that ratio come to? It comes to 1.04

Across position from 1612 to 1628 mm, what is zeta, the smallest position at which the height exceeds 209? 1613 mm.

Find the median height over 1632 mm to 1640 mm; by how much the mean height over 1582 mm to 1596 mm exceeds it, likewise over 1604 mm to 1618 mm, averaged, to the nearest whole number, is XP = 20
